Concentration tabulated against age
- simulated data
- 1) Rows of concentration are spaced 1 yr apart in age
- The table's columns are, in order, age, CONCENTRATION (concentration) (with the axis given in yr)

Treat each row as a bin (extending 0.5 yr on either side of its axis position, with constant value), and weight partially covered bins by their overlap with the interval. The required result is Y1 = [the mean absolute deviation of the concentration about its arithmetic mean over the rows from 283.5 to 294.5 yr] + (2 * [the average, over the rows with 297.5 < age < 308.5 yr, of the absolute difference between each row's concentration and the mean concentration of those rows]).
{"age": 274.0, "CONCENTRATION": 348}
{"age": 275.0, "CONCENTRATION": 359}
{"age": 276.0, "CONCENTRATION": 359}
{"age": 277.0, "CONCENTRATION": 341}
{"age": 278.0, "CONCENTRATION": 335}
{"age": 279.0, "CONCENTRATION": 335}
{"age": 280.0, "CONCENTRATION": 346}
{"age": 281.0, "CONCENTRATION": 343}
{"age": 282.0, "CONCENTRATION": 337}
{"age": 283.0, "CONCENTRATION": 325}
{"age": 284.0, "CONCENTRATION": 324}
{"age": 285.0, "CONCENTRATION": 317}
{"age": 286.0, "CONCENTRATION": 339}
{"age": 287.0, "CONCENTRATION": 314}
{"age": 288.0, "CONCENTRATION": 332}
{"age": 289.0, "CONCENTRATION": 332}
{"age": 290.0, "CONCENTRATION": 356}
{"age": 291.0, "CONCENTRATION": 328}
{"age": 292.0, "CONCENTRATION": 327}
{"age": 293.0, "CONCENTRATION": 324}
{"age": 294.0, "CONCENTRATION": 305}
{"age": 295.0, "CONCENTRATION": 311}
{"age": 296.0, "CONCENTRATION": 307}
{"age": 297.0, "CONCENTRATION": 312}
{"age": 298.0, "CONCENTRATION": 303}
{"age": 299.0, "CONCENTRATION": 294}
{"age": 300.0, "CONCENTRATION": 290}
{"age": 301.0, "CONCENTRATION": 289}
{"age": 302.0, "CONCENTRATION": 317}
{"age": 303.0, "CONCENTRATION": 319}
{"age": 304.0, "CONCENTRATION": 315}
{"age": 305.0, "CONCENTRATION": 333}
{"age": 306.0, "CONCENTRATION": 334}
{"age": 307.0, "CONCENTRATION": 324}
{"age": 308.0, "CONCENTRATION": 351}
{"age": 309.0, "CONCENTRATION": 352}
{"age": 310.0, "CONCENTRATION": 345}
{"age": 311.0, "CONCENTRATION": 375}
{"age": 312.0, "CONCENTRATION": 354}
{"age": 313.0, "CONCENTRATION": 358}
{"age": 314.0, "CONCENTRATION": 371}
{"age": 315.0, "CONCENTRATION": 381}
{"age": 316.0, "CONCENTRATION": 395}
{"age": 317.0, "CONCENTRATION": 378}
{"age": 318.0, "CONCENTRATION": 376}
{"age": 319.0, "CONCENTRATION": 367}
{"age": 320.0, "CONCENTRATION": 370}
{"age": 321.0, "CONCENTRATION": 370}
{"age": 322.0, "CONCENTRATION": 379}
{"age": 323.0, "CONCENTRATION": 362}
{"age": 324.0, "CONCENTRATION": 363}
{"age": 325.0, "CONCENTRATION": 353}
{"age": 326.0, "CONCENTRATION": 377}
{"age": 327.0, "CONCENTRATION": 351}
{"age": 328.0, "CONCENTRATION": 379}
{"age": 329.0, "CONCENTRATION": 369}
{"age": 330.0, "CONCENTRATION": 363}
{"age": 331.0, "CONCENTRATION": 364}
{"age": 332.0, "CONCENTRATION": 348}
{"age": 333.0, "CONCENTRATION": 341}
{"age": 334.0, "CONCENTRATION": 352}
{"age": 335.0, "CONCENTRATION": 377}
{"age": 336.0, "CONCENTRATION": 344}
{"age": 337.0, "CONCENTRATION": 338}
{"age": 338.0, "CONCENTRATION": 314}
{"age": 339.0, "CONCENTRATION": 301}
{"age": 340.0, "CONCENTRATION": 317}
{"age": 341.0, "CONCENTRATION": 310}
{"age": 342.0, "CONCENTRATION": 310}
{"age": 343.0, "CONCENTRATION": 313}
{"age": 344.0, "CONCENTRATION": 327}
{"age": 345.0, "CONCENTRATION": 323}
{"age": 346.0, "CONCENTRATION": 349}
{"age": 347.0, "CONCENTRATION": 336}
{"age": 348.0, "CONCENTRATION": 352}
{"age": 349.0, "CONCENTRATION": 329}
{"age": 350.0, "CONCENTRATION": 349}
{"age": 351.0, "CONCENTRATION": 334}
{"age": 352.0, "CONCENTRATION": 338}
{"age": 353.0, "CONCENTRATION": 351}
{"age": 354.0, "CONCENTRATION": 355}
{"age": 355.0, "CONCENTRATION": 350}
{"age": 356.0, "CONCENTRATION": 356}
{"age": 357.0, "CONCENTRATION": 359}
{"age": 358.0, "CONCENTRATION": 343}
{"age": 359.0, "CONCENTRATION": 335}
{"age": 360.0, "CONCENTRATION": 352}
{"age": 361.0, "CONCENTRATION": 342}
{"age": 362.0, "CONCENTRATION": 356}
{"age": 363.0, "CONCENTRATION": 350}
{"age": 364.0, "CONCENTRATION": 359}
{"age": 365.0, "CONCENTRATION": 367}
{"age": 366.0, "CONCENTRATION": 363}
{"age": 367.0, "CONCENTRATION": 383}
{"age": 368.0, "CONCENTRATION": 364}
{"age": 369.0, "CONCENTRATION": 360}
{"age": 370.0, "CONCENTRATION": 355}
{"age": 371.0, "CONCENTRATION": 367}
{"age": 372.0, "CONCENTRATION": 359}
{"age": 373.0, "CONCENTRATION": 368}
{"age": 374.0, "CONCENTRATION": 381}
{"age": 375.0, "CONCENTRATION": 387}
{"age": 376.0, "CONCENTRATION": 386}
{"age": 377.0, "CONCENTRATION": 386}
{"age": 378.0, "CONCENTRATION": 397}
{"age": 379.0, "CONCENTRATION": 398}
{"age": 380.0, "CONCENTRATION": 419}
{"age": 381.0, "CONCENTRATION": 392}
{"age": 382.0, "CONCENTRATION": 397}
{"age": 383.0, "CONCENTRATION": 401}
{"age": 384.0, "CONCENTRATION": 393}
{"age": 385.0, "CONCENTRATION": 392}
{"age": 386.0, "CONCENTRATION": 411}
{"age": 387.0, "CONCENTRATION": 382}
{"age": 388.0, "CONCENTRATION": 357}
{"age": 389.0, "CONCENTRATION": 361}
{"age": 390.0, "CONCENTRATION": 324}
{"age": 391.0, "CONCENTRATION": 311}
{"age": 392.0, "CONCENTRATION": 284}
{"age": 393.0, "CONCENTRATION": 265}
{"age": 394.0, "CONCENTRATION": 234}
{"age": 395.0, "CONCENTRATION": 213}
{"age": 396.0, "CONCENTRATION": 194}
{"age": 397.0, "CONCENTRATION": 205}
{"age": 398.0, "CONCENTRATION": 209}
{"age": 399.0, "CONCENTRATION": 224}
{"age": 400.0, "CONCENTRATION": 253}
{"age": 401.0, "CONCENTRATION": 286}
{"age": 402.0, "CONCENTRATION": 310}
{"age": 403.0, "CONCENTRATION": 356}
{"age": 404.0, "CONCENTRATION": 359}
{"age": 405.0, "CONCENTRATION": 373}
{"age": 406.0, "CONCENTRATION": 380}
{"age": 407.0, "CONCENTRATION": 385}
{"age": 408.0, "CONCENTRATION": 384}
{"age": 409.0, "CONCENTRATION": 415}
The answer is 41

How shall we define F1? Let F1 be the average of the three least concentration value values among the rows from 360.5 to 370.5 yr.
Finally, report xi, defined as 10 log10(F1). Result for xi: 25.4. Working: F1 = 349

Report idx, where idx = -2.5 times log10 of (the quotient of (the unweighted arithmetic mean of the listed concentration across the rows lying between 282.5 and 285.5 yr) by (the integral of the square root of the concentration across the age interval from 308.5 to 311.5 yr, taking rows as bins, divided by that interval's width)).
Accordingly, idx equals -3.08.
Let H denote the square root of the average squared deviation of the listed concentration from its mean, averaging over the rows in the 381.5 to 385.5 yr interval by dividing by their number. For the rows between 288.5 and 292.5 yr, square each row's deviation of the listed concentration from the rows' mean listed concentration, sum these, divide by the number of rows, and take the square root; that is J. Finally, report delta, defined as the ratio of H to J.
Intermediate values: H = 3.6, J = 11.8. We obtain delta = 0.3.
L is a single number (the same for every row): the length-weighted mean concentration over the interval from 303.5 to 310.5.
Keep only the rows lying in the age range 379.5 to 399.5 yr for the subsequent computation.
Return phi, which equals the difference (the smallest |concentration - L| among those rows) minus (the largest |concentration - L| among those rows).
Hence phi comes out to -130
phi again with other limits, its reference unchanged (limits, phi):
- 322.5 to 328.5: -28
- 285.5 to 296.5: -29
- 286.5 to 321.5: -56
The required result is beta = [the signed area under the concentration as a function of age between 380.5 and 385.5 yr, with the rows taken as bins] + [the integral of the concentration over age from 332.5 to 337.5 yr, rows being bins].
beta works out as 3727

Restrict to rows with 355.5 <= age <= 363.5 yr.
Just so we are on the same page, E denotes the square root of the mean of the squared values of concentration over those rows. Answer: 349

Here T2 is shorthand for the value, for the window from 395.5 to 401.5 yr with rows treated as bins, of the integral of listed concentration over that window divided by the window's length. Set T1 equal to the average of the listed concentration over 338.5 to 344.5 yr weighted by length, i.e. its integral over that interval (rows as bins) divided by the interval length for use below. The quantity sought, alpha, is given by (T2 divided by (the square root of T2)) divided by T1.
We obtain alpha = 0.048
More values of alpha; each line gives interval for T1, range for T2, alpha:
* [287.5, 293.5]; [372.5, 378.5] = 0.059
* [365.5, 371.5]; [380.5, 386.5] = 0.055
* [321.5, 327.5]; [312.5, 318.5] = 0.053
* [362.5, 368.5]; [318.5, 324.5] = 0.053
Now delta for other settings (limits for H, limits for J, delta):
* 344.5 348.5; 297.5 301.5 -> 2.1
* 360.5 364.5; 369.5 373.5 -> 1.2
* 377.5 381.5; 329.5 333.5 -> 1.1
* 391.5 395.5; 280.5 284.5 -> 3.4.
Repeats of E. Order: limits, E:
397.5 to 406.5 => 312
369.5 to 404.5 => 342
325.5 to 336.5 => 361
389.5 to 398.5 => 253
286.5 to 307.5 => 318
